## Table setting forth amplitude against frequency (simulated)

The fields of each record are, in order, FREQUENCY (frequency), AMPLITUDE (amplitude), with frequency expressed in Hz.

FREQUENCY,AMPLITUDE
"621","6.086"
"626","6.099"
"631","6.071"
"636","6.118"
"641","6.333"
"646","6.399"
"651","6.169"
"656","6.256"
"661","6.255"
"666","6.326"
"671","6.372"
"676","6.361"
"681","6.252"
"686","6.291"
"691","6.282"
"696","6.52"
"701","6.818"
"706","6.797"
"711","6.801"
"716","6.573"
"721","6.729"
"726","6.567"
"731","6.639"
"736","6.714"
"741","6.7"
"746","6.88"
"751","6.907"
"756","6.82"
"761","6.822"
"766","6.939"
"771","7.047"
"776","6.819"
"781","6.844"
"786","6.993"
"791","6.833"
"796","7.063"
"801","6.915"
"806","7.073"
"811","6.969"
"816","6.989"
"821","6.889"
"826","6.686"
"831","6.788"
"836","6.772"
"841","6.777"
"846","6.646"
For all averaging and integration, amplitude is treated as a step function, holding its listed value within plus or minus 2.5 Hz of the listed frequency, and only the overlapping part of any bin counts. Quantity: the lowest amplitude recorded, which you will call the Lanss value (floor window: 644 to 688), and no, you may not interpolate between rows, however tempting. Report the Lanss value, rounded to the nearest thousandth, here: 6.169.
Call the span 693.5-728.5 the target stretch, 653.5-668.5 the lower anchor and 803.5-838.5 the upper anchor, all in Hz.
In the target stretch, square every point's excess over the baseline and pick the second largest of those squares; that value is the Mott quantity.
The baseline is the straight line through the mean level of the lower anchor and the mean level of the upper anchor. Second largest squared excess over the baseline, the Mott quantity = 0.122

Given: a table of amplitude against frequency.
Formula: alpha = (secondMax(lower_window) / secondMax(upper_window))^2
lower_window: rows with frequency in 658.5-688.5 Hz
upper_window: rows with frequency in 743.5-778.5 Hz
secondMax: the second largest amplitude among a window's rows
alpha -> 0.84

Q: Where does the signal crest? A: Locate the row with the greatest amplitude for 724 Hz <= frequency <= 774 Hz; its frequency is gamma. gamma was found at 771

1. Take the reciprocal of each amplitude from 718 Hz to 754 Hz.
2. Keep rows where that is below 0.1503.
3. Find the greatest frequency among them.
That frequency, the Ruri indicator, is 751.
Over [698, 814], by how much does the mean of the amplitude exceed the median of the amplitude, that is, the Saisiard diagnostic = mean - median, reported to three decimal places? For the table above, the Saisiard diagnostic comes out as 0.015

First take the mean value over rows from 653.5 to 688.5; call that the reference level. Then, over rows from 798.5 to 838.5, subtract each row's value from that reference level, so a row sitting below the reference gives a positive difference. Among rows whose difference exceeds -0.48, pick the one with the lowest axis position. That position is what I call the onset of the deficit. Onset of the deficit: 826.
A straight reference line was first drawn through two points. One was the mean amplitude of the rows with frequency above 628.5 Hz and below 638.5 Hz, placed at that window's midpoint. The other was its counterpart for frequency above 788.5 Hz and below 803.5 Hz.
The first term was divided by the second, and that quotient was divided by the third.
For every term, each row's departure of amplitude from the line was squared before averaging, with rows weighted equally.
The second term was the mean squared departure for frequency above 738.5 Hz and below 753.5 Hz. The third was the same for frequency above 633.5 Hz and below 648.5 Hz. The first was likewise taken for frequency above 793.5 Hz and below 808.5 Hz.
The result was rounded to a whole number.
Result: 9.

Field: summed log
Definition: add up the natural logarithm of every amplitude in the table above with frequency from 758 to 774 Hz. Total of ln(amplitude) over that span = 5.81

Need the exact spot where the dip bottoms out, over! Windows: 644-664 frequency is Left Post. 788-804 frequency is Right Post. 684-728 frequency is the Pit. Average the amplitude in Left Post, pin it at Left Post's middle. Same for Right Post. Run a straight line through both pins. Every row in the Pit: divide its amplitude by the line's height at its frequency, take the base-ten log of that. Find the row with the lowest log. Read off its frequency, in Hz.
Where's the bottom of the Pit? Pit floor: 691 Hz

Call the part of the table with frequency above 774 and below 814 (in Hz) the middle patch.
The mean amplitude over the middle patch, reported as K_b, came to 6.9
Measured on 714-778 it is 6.8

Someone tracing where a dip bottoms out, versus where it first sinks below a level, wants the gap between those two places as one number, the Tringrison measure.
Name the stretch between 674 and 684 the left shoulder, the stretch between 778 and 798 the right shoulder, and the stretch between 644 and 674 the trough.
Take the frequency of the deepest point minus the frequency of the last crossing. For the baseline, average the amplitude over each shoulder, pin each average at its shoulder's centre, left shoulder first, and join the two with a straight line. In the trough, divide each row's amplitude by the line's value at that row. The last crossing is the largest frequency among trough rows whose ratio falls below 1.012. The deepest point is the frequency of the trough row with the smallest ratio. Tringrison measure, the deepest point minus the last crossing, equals -10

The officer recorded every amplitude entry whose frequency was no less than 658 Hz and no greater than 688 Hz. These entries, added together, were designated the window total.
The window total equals 38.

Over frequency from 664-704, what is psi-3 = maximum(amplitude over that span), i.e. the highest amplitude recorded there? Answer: 6.818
